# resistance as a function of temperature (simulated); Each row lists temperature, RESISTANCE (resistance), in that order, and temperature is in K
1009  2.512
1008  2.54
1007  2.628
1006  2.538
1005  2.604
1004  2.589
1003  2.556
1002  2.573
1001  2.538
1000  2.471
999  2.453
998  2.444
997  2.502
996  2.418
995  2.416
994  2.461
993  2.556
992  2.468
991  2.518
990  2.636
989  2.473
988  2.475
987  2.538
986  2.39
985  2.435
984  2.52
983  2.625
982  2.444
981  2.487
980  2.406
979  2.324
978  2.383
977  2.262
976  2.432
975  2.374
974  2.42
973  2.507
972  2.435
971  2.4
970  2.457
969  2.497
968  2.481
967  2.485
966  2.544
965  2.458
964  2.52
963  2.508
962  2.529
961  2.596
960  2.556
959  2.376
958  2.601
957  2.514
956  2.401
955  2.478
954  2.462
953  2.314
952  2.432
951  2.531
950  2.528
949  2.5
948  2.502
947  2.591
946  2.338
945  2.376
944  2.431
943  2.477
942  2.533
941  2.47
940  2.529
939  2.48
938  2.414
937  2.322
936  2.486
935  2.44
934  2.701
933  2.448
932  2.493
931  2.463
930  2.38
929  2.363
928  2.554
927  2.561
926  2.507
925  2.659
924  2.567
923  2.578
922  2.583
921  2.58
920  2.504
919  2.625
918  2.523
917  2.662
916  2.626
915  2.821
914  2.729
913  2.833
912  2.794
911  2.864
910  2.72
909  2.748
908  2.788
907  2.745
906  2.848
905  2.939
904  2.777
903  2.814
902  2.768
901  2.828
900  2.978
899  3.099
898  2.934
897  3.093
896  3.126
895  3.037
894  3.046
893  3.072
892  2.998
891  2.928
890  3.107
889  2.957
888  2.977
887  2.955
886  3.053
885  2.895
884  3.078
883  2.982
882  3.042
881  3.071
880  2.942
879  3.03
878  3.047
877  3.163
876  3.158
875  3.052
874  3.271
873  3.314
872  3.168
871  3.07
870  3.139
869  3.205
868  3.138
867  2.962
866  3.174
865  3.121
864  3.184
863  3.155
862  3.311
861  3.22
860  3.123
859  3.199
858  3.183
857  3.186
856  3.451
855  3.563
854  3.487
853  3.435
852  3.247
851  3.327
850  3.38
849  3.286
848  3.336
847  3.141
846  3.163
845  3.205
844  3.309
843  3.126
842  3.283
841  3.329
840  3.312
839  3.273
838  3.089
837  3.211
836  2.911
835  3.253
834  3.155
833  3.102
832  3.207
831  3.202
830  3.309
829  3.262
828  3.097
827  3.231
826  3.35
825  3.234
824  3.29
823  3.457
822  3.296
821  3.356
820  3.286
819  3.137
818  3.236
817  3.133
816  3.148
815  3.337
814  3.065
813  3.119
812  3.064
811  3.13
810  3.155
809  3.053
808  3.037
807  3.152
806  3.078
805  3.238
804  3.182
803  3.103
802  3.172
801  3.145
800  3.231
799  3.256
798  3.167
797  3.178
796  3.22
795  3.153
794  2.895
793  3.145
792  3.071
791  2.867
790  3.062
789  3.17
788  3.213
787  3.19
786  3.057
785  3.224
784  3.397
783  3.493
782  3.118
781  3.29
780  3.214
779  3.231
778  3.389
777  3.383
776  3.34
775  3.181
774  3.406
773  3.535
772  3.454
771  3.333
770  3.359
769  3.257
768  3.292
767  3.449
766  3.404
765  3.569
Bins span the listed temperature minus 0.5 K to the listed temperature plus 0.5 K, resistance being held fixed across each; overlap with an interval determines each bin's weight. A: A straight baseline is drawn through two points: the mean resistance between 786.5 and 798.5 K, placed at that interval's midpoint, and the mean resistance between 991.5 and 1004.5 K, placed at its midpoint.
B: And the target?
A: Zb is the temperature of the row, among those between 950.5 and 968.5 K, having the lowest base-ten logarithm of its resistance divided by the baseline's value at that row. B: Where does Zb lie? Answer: 953 K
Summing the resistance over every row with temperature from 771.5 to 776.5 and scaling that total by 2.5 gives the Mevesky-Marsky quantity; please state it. 42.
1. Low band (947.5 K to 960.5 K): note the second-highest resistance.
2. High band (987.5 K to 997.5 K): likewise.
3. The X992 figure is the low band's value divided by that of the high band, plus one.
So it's 2.00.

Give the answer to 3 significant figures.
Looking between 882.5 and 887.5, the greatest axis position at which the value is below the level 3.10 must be 887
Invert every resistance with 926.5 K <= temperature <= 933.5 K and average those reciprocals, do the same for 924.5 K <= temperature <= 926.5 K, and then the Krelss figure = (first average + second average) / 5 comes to 0.159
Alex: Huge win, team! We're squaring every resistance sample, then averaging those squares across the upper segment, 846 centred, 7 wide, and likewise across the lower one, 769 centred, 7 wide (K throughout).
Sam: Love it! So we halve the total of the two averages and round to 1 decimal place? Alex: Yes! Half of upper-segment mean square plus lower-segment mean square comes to 10.9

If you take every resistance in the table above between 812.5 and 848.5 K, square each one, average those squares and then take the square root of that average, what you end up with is 3.22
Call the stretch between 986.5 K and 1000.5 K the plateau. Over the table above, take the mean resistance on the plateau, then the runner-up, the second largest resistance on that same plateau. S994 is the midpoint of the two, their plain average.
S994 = 2.52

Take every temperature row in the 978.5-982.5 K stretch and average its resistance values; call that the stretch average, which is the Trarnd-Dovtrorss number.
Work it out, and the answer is 2.4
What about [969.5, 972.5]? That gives 2.4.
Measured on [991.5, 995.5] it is 2.5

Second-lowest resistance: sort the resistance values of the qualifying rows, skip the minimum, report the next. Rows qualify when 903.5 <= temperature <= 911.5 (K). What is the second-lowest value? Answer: 2.745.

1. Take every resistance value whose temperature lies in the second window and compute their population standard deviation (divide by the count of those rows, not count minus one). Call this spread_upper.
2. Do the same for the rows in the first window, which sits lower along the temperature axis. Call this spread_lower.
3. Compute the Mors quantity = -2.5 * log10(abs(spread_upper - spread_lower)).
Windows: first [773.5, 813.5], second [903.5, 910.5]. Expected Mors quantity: 3.1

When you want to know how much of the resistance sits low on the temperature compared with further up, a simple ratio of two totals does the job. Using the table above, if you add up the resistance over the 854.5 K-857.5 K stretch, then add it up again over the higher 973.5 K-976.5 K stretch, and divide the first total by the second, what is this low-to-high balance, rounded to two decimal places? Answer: 1.41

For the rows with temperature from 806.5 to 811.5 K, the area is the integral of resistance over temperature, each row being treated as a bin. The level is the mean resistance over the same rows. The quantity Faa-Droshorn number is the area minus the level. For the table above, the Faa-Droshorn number 12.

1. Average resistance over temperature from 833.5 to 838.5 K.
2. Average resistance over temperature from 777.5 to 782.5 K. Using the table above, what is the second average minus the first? 0.12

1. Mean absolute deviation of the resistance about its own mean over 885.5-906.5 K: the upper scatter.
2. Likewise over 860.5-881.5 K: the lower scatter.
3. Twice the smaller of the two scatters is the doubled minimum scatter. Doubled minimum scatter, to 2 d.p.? 0.15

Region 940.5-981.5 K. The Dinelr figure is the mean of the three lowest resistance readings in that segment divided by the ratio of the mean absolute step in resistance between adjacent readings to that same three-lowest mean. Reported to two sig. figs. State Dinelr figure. 71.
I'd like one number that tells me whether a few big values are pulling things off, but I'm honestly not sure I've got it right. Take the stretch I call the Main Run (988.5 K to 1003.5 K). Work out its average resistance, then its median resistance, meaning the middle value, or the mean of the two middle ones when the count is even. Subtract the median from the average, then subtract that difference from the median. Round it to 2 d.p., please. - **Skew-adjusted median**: 2.45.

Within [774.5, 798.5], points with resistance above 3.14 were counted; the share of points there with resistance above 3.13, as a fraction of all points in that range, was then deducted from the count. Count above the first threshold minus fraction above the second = 17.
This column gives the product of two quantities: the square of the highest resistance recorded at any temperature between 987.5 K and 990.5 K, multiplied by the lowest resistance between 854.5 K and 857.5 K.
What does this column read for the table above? 22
